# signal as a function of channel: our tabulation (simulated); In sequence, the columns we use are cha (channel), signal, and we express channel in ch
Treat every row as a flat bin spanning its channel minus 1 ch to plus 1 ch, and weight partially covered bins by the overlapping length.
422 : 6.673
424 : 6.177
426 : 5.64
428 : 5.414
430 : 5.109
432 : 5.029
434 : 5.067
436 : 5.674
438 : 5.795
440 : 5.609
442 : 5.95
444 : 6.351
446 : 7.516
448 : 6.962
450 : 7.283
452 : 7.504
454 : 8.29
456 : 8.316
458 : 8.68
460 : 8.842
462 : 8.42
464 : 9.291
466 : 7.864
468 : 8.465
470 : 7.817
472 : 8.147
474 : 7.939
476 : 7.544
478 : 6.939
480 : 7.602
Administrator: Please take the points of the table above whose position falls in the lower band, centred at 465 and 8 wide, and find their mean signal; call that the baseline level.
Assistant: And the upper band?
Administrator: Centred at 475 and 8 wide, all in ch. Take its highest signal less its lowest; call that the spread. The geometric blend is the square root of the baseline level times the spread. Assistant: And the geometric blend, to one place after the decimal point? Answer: 3.2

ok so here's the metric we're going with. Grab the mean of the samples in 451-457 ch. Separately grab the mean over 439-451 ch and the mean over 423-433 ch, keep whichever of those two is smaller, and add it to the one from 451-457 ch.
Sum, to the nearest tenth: 13.5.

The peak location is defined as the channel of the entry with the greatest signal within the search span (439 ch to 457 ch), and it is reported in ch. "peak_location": 456 ch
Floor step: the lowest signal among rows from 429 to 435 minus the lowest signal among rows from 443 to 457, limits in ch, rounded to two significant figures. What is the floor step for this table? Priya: -1.3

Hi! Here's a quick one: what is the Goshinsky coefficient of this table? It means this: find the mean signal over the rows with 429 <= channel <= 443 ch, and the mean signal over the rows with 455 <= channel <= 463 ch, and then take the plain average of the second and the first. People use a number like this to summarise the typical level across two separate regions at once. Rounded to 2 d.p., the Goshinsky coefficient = 7.01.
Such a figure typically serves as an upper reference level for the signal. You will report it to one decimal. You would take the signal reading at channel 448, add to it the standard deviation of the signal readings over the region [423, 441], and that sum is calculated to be 7.3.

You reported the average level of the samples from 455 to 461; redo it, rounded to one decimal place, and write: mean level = 8.6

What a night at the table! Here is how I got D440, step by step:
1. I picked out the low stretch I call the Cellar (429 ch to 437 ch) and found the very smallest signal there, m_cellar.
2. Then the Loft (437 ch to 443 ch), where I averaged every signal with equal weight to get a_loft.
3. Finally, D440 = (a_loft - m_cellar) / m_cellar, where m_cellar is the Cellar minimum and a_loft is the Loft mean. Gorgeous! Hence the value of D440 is 0.2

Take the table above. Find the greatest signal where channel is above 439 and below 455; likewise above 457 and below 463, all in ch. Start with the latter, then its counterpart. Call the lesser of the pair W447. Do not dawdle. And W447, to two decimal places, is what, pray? 8.29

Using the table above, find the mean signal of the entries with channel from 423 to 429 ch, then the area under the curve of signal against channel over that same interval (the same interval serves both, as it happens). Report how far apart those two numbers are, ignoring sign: 29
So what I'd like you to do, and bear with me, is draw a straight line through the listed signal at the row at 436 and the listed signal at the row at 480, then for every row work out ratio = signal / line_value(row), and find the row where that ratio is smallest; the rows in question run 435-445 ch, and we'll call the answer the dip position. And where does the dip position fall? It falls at 440 ch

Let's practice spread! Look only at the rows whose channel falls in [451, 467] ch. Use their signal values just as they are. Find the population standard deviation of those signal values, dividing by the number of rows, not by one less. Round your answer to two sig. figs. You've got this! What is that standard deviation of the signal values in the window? 0.52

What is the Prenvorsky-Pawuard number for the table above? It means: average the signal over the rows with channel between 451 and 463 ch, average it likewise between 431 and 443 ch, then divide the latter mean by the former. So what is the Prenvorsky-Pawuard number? 0.66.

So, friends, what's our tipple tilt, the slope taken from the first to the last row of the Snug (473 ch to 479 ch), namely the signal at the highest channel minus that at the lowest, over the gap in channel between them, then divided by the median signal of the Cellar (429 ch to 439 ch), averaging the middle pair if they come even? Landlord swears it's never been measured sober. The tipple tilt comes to -0.049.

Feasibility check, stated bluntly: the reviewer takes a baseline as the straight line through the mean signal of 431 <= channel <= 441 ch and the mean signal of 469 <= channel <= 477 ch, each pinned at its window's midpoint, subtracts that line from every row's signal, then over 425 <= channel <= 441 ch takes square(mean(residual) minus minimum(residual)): 0.2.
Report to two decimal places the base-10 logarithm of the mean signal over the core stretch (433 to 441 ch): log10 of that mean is 0.74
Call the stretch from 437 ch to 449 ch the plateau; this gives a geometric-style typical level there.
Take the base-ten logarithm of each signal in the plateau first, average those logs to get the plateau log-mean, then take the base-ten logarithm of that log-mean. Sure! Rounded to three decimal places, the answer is -0.096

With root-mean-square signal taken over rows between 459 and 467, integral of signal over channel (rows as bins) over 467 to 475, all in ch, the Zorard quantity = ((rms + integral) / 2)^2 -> 1345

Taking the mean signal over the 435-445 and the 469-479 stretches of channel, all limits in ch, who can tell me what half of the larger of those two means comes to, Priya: 3.8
